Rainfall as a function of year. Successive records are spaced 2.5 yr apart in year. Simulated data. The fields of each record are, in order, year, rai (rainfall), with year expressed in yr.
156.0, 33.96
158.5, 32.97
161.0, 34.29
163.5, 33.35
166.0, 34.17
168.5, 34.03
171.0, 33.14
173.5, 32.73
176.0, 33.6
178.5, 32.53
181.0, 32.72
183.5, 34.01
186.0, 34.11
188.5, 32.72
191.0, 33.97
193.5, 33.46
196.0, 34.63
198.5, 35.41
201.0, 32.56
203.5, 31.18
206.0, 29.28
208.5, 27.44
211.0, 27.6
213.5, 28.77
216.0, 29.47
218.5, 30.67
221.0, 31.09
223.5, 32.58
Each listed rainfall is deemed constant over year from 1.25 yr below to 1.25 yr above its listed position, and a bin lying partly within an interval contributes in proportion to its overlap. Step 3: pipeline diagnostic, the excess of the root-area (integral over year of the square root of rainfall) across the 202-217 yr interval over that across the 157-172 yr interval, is -6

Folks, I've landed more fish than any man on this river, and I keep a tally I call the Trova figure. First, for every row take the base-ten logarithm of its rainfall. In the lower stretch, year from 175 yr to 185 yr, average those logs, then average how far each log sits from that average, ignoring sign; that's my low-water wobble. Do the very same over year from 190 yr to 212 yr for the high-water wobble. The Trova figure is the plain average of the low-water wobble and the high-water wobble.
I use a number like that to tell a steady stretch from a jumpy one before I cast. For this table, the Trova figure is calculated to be 0.021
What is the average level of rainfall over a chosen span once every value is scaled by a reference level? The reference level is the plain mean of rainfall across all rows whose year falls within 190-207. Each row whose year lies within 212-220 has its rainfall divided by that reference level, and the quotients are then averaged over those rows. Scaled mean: 0.90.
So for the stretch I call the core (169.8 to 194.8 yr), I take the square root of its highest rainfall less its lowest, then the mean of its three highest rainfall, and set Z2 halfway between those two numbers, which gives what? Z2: 17.6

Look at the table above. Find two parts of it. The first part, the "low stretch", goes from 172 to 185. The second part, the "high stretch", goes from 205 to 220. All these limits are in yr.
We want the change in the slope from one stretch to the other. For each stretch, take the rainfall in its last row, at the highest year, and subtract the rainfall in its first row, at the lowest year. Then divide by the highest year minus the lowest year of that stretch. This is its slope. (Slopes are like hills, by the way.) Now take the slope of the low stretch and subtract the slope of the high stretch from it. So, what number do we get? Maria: 0.0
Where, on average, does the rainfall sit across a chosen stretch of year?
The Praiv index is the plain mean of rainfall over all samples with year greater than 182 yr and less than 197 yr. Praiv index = 33.8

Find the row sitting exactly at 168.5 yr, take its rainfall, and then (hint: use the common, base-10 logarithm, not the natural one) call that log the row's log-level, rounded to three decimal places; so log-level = 1.532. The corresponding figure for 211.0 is 1.441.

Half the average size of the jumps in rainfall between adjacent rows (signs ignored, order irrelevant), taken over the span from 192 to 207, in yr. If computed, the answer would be 0.81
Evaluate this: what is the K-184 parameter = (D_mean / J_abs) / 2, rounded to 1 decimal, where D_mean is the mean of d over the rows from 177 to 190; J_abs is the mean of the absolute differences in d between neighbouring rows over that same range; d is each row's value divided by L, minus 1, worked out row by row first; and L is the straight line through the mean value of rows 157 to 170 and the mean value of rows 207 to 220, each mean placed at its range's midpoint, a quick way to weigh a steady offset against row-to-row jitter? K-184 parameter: 0.8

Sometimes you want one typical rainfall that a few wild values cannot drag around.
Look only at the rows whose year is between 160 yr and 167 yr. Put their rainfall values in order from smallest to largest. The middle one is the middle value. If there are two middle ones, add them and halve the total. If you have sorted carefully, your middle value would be 34.2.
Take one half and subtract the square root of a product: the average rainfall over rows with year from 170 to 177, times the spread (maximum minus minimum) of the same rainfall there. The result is -4.9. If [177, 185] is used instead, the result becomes -6.5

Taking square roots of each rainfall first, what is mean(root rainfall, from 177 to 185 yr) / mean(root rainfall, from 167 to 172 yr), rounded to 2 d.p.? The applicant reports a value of 0.99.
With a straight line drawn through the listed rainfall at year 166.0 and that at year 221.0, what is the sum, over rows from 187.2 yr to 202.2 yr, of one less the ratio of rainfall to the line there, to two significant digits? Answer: -0.23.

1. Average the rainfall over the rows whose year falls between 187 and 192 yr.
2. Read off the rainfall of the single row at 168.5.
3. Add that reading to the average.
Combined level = 67.4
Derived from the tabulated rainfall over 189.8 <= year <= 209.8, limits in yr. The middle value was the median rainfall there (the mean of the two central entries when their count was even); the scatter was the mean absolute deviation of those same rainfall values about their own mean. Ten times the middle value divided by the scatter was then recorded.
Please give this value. 150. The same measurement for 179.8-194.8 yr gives 634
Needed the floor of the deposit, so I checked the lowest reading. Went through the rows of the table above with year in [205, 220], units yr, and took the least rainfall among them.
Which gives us 27.44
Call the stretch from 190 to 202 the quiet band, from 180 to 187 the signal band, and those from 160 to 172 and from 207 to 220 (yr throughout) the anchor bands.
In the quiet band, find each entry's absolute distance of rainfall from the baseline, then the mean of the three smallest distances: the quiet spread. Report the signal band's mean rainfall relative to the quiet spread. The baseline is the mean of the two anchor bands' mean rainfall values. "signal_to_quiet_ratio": 17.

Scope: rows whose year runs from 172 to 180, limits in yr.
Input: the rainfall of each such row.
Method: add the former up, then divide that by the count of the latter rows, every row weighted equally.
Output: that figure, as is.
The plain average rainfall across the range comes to 33.0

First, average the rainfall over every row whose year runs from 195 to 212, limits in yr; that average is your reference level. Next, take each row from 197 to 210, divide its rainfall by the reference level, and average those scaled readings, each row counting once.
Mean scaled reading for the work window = 1.00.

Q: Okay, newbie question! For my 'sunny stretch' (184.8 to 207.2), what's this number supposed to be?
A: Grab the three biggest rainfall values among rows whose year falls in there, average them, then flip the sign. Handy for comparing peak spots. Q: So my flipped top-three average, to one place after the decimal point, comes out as -34.7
